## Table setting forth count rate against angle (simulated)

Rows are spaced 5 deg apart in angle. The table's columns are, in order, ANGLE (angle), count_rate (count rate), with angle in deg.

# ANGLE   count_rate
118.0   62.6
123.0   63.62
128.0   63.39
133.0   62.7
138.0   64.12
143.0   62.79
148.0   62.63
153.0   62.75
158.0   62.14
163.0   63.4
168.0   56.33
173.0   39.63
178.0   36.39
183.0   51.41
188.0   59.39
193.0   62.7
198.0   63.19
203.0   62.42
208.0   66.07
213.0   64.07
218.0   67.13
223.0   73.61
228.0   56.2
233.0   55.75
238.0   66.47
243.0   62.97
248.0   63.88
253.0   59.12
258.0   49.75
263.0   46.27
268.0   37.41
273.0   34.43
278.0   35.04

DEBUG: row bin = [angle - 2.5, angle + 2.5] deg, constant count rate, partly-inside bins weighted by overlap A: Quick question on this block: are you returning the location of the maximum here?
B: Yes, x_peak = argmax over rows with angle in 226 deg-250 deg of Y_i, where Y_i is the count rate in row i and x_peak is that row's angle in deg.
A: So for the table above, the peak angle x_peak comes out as 238.0 deg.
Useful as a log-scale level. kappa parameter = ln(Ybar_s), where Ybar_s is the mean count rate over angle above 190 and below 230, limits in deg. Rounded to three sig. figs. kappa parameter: 4.17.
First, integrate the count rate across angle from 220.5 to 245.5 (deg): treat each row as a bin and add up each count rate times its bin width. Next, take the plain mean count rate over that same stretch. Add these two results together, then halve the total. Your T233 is 819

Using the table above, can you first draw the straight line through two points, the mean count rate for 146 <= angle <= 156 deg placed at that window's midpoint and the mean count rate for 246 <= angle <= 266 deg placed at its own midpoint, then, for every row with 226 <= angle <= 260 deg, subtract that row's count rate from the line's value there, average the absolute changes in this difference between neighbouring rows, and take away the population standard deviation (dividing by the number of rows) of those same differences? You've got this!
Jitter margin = -0.41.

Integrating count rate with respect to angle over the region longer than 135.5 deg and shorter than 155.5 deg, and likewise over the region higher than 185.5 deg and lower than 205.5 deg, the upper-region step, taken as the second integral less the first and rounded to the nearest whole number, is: -23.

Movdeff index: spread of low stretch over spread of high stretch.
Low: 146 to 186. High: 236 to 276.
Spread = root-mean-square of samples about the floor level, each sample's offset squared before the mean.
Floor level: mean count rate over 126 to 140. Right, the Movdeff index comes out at 0.9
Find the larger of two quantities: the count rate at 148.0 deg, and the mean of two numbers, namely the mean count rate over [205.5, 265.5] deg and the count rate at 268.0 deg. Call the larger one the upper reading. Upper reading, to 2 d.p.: 62.63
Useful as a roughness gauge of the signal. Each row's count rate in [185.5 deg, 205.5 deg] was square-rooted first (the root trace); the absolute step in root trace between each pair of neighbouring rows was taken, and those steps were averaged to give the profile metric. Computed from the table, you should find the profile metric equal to 0.10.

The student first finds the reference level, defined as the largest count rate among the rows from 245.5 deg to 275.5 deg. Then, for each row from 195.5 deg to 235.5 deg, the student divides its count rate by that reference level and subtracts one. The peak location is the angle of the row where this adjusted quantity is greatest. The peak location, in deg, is 223.0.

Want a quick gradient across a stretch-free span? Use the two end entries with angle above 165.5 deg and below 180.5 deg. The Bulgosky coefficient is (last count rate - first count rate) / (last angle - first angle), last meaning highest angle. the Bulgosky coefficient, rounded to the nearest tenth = -2.0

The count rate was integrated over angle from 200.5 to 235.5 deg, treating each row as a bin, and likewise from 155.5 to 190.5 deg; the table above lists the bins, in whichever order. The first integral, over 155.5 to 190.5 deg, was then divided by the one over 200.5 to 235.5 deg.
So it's 0.83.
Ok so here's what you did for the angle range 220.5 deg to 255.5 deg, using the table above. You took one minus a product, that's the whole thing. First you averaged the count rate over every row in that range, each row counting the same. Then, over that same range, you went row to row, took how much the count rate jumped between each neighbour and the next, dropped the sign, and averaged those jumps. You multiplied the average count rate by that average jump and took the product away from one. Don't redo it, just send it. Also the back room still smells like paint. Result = -393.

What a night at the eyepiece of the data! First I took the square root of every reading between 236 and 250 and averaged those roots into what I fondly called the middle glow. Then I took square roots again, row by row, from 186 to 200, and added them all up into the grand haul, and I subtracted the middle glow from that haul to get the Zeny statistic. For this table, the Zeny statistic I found 15.55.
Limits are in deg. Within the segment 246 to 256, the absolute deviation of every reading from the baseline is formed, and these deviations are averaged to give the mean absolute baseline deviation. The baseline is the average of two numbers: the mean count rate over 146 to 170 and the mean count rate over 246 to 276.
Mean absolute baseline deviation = 6.5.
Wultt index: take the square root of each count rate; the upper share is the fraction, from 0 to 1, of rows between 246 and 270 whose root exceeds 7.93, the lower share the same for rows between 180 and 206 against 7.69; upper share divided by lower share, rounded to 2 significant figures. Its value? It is 0.25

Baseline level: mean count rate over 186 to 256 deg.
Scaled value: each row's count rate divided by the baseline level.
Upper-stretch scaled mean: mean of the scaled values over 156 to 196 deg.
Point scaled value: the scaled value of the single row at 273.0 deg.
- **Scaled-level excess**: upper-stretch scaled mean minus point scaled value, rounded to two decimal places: 0.31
